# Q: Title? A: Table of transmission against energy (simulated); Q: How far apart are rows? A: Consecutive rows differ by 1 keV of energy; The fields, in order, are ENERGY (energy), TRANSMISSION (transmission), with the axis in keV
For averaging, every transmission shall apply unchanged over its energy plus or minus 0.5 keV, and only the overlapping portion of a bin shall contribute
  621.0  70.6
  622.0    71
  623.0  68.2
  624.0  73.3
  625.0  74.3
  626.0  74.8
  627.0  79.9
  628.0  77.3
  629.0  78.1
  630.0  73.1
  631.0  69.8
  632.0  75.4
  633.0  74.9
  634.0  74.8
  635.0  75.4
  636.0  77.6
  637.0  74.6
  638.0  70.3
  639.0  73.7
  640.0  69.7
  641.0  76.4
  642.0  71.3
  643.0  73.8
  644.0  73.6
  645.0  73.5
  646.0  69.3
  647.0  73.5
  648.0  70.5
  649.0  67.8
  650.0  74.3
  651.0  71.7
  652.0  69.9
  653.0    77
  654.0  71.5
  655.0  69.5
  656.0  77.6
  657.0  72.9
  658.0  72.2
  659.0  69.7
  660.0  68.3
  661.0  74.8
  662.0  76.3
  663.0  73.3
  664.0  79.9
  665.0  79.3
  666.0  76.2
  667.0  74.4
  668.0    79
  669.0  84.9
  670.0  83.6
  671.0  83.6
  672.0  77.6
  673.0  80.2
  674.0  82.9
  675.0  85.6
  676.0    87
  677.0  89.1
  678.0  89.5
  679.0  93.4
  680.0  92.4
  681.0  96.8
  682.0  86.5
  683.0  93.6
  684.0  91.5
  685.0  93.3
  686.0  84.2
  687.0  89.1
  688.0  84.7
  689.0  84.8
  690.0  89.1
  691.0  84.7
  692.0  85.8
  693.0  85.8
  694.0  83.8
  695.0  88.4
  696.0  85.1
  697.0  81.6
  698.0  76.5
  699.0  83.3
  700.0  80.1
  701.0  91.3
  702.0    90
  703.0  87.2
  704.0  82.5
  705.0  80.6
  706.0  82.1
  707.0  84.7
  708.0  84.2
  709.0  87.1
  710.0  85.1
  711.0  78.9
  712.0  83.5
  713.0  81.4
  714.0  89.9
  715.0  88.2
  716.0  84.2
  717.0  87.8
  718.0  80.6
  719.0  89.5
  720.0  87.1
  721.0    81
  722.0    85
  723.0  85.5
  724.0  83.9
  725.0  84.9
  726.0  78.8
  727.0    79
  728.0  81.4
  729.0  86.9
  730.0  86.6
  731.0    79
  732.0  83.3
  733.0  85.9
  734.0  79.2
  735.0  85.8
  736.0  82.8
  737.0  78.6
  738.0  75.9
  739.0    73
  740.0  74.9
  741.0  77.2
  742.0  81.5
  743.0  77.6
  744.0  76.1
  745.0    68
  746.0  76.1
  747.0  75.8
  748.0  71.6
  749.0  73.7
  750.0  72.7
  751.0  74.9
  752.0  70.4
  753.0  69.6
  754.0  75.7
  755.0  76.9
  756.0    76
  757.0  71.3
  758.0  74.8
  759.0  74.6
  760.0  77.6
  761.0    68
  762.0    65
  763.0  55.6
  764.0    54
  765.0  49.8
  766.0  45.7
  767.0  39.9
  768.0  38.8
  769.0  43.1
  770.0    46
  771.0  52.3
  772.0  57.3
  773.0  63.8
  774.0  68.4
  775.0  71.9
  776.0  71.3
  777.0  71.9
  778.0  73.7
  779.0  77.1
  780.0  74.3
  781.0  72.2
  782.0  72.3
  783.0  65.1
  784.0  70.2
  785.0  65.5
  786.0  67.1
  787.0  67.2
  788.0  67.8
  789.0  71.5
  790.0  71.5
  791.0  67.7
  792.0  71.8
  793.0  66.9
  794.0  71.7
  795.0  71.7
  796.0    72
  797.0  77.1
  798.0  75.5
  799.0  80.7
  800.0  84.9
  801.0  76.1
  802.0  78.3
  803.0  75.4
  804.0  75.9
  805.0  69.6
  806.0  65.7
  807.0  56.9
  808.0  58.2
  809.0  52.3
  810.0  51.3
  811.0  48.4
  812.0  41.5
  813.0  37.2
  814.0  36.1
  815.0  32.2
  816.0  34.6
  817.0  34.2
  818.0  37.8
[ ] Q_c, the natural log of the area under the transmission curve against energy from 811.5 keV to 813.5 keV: 4.4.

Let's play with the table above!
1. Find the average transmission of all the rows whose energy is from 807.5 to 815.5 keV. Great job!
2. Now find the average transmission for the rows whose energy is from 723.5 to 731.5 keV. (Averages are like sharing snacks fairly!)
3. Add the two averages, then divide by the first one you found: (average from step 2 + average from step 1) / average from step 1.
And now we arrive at 2.8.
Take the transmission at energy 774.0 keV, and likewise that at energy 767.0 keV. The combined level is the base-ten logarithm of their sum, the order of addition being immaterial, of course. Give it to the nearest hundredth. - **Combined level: 2.03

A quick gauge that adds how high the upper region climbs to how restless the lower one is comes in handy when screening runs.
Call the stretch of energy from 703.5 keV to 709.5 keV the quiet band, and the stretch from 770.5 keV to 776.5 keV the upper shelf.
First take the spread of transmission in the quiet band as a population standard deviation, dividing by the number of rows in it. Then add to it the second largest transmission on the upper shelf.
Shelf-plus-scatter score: 73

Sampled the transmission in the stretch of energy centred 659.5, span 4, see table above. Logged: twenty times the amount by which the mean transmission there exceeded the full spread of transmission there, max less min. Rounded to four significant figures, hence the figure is 1295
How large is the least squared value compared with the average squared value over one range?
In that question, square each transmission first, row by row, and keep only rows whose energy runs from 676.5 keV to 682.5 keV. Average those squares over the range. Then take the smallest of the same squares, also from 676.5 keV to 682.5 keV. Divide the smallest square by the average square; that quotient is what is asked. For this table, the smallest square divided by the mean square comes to 0.897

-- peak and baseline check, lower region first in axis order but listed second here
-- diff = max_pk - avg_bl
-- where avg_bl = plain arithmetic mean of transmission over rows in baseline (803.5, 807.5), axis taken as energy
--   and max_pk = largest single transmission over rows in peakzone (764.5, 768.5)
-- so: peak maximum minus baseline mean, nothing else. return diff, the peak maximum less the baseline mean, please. -17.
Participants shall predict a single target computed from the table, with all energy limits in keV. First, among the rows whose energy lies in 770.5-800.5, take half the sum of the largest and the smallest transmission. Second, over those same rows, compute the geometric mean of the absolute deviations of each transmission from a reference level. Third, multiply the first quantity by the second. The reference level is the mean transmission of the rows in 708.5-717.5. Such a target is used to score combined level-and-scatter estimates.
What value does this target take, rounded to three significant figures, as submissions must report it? 849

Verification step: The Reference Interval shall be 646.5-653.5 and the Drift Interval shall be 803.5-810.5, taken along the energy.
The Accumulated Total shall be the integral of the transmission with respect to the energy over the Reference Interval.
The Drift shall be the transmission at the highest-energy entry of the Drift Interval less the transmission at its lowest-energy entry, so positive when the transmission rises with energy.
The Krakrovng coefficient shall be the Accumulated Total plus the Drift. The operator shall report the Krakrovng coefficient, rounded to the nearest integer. 480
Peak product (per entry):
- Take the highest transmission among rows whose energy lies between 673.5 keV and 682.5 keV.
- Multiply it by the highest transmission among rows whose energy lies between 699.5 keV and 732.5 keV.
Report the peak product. 8838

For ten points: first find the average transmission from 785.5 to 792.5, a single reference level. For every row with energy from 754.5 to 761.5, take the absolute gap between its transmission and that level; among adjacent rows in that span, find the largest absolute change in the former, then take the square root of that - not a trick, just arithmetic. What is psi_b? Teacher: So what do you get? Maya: 2.67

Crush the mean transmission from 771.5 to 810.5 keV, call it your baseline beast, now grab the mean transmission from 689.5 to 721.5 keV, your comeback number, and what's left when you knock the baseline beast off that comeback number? 15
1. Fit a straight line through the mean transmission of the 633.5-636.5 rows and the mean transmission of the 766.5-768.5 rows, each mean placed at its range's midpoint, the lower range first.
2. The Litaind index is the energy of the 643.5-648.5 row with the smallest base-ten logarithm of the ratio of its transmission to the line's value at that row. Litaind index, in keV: 646.0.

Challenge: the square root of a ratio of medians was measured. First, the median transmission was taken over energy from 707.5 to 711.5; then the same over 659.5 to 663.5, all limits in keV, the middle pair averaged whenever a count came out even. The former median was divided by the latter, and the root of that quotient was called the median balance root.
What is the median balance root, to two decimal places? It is 1.07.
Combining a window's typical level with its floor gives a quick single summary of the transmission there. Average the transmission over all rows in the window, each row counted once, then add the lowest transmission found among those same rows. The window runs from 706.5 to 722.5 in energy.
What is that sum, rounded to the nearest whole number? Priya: 164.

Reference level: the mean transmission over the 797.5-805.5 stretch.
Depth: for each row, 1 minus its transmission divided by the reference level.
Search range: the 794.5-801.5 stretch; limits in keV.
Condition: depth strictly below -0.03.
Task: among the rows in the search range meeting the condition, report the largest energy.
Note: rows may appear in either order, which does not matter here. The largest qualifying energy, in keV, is 800.0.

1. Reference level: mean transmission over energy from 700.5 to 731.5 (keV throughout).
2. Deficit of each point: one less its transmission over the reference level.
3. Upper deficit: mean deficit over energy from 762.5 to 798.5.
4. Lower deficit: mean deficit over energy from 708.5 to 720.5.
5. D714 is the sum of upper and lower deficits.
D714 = 0.227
